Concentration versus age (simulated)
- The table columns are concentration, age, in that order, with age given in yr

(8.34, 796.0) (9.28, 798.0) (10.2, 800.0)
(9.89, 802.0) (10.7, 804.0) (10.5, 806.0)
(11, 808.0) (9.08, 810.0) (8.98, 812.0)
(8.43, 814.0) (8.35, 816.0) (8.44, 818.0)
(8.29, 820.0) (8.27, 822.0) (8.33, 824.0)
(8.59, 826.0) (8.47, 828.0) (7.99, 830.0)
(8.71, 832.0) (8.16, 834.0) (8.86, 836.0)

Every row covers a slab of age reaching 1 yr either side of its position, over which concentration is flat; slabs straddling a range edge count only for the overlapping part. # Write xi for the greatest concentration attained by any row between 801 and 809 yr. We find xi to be 11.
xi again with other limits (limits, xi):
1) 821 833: 8.71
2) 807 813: 11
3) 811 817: 8.98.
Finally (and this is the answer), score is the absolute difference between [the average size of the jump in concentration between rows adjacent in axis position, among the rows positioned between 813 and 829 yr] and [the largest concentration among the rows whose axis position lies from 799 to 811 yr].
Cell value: 10.9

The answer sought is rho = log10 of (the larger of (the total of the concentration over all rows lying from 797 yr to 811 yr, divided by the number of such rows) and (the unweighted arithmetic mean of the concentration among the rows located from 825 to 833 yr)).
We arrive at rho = 1.00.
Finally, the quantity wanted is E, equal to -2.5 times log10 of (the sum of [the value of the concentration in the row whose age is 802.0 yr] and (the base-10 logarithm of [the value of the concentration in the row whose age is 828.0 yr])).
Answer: -2.59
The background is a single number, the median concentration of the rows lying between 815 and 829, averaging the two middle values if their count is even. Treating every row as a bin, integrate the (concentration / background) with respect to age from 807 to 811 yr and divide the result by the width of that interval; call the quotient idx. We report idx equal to 1.202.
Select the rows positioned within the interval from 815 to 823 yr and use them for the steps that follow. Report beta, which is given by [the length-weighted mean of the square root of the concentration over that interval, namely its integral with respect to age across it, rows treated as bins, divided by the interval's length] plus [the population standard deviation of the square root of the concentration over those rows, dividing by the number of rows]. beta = 2.90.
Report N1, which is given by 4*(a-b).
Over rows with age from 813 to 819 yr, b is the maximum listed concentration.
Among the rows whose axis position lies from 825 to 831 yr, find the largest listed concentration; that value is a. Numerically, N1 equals 0.6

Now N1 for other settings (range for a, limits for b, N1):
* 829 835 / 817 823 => 1.1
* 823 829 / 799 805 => -8.4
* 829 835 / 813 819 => 1.1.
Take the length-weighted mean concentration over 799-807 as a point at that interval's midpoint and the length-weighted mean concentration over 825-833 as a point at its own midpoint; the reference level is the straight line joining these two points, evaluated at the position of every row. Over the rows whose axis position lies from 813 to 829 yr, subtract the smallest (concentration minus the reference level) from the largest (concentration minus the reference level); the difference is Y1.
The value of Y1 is 1.1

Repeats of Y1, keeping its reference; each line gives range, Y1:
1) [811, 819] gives 0.4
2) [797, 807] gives 1.9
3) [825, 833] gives 0.9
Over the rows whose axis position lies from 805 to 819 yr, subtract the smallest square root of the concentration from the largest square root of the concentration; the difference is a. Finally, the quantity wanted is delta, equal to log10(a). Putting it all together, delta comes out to -0.4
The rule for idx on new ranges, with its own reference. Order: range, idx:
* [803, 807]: 1.269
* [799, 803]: 1.203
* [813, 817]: 1.005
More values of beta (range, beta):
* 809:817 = 3.01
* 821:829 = 2.92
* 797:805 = 3.25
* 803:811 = 3.33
